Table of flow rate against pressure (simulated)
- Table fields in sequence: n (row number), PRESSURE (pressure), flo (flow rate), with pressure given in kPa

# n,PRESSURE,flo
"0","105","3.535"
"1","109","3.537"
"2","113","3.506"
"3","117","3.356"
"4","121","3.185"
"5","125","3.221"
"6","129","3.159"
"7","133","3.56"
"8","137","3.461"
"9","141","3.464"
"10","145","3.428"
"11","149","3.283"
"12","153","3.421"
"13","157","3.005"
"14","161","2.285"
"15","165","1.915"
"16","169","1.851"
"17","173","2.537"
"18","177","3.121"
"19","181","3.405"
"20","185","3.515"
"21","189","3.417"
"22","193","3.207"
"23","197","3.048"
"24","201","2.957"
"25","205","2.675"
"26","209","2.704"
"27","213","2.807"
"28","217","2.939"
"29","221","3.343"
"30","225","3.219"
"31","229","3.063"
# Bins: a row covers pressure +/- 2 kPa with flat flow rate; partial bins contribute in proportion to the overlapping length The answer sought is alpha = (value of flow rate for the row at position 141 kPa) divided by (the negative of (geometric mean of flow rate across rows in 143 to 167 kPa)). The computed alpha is -1.2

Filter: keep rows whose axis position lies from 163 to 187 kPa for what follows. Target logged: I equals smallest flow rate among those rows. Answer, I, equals 1.851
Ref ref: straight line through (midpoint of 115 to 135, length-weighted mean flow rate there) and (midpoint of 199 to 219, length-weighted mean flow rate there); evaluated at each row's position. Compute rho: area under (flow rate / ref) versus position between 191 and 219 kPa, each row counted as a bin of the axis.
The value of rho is 28.6 kPa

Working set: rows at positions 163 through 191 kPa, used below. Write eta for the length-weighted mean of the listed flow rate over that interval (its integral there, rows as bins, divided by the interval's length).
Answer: 2.82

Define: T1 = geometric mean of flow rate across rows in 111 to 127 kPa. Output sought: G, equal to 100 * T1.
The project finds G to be 331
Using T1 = 3.31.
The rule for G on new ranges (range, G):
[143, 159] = 328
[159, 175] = 213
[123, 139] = 335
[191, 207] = 297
